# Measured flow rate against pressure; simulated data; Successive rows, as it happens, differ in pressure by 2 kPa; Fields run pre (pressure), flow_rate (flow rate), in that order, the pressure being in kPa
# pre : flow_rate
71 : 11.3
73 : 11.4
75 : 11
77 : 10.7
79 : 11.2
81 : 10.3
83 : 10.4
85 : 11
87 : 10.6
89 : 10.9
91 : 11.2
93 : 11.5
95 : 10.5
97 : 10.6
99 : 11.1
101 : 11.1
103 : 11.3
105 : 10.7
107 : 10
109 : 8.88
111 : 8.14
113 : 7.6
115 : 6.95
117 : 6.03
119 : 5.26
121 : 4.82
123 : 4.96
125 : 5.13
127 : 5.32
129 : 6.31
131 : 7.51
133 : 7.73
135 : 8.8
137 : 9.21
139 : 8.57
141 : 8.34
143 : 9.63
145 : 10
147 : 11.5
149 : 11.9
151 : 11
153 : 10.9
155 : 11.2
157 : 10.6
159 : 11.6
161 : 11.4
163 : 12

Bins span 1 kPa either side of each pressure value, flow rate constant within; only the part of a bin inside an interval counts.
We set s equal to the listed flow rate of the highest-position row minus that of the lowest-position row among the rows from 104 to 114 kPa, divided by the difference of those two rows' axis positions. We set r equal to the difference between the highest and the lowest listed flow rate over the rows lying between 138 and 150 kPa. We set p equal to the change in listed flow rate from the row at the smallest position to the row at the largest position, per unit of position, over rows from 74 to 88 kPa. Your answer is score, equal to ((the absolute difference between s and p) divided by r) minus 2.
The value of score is -1.90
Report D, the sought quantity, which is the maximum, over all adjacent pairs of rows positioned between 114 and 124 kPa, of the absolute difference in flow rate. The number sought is 0.92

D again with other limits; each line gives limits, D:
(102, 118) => 1.12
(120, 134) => 1.20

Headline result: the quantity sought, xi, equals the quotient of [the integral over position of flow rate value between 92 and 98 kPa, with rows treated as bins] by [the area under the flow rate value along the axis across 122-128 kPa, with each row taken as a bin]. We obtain 2.1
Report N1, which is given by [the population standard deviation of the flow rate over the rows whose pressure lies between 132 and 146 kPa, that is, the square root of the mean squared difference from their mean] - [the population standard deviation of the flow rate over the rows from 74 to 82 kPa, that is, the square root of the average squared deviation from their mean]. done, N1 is 0.4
